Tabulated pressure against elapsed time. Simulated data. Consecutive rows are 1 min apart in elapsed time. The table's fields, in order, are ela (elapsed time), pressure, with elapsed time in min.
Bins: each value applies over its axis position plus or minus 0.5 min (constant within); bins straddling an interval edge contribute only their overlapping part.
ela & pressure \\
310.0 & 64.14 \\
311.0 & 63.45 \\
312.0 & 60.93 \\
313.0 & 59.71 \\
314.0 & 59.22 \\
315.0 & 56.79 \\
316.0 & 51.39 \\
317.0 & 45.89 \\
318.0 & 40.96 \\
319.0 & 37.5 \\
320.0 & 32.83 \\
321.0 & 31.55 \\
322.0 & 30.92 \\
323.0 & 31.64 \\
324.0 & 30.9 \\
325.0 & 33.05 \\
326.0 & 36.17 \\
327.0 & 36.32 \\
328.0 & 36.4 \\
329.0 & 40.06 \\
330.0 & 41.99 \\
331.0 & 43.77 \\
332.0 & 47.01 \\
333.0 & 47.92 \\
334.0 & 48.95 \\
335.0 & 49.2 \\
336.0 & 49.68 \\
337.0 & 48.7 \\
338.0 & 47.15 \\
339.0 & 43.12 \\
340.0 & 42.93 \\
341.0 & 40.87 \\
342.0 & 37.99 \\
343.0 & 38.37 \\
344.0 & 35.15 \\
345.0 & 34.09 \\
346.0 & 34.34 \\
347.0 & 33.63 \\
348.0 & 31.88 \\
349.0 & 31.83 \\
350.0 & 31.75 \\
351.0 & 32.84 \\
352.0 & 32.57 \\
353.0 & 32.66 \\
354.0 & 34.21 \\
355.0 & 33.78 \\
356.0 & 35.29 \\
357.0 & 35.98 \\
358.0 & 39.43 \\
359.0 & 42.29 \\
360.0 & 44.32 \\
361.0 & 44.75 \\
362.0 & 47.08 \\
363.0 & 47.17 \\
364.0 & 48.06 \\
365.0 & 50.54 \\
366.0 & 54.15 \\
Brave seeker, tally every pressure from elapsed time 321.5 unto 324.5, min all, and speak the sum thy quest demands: 93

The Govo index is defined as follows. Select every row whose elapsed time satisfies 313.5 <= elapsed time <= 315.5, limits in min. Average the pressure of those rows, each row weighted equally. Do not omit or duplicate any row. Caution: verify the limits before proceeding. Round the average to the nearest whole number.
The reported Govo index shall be 58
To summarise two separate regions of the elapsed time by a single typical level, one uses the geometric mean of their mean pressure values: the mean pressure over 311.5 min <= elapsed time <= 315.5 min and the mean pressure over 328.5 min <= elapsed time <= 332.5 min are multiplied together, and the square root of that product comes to 51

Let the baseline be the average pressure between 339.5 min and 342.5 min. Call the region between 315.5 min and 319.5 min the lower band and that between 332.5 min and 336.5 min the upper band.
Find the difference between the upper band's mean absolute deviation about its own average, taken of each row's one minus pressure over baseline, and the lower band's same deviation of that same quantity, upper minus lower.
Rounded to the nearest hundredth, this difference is -0.10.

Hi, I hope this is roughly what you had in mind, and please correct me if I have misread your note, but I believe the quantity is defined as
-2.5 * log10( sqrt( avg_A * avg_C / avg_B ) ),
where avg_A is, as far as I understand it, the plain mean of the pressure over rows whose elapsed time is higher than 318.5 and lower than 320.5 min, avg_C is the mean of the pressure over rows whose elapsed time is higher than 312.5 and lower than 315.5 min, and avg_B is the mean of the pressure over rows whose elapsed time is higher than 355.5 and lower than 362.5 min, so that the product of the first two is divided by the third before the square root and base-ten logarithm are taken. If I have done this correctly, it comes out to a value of -2.12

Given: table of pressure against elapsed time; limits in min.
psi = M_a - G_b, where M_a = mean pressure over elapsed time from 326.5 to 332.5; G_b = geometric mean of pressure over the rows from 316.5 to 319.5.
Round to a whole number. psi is 0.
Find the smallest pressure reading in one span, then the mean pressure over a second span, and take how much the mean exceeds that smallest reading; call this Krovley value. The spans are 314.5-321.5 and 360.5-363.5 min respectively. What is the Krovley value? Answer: 15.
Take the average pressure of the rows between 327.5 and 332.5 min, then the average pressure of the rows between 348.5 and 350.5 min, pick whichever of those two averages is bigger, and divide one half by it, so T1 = 0.0119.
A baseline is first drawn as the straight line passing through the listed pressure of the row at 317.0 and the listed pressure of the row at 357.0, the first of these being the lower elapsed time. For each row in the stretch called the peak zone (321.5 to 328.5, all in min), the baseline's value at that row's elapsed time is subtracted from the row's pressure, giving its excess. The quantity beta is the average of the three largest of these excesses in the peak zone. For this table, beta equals -7.1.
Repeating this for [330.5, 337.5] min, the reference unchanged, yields 8.0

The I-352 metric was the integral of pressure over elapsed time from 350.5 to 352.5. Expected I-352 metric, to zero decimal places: 65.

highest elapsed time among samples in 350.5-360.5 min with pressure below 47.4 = 360.0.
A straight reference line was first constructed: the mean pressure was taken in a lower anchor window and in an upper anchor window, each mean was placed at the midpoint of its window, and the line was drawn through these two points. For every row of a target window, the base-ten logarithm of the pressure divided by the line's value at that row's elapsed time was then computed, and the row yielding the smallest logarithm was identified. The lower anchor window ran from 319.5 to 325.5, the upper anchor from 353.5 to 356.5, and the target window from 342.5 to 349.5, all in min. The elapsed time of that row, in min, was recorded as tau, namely 349.0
